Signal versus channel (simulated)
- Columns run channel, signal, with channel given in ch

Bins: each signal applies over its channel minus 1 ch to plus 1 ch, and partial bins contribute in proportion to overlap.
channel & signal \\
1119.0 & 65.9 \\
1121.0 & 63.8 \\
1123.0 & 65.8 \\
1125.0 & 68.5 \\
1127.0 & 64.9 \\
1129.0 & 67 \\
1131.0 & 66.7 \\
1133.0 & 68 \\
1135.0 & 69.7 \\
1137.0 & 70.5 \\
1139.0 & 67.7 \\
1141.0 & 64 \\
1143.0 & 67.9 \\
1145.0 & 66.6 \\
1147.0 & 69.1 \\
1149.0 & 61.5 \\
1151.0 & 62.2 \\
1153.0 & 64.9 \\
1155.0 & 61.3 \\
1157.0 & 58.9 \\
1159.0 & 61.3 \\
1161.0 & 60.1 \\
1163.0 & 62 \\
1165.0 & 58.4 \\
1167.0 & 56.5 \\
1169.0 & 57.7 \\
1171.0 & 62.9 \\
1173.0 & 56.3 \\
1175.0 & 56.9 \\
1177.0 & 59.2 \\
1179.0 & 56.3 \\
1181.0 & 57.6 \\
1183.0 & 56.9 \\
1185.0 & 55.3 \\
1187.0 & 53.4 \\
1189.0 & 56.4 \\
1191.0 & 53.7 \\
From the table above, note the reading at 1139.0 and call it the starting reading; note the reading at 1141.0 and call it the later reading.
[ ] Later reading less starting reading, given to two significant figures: -3.7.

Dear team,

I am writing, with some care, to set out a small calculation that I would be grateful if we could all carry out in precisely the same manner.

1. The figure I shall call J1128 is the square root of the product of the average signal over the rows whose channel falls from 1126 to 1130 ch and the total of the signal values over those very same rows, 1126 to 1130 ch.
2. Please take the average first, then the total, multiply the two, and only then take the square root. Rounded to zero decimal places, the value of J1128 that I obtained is 93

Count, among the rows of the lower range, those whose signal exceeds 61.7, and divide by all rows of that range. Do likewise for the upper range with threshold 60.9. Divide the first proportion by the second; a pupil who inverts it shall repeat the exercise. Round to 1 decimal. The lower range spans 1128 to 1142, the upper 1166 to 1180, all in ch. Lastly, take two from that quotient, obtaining 5.0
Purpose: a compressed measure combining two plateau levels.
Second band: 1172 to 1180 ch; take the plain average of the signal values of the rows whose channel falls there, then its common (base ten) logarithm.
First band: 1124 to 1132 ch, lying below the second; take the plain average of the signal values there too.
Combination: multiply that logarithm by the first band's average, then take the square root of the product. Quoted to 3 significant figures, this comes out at 10.8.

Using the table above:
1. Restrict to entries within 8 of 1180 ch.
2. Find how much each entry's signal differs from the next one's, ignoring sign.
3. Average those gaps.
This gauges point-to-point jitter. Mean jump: 1.6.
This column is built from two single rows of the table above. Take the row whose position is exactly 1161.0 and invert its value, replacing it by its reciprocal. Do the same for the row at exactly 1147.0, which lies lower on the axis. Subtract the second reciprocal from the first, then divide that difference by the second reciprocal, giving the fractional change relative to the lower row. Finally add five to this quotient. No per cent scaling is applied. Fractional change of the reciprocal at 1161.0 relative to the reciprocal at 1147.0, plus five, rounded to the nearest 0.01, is 5.15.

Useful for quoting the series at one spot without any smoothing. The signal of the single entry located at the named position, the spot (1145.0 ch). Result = 66.6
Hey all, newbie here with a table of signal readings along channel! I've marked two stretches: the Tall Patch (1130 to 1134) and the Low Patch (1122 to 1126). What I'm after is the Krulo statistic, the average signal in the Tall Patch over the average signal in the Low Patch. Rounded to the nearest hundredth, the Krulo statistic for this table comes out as 1.00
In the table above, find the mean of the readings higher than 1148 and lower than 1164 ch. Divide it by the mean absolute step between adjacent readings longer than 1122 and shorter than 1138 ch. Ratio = 34.5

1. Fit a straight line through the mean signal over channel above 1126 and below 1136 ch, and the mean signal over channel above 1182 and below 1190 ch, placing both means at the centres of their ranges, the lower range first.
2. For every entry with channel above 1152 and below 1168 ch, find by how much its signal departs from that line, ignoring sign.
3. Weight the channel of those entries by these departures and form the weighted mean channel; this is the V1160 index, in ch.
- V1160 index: 1160.5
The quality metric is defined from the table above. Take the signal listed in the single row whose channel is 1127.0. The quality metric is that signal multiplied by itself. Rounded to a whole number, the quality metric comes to 4212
